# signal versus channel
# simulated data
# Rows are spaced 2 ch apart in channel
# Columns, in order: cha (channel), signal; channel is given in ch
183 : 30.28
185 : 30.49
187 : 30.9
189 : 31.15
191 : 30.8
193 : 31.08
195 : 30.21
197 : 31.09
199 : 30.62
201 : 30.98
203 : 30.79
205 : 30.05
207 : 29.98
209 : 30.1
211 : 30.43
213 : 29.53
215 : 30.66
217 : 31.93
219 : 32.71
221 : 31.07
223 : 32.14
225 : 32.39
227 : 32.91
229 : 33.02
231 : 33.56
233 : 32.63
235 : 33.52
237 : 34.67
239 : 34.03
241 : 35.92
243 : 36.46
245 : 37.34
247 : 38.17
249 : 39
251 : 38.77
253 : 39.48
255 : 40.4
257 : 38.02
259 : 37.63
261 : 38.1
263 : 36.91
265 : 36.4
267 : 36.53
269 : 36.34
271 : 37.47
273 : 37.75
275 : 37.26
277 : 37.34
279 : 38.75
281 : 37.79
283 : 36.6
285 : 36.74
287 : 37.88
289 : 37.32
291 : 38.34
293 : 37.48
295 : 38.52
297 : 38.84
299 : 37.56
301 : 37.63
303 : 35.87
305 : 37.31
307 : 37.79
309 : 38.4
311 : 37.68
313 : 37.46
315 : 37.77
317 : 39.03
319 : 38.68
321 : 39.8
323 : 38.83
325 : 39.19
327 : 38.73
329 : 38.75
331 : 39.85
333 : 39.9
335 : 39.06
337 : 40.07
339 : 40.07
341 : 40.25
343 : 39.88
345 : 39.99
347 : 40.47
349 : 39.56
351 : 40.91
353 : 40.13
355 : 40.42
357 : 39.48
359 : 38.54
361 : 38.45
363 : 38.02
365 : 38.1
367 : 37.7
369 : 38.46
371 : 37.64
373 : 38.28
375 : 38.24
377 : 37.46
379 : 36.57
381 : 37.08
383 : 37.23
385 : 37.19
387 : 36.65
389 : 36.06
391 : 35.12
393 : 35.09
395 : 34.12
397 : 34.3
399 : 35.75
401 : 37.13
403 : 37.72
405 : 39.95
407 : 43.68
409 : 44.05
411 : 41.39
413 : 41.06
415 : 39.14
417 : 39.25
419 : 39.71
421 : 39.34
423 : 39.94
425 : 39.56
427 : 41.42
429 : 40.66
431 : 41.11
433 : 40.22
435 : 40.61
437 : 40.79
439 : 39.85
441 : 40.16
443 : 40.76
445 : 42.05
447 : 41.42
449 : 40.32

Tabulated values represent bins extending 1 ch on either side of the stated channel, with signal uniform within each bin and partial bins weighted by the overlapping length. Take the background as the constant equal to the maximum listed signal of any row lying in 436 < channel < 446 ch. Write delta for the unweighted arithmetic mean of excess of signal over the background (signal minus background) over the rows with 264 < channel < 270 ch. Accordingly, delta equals -5.6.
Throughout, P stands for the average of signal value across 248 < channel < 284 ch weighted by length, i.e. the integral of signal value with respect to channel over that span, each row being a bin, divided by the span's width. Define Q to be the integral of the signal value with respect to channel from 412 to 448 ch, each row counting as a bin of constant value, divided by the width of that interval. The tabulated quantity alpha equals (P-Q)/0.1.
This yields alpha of -26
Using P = 37.8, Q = 40.4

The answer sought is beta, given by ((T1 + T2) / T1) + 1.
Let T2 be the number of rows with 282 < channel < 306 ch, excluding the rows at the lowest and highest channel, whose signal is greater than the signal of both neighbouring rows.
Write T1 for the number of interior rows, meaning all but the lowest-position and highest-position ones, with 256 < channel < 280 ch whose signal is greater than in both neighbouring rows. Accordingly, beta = 3.3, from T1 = 3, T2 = 4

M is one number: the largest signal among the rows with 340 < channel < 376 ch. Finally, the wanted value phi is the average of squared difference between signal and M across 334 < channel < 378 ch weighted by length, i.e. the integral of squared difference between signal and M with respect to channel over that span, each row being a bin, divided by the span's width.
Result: 4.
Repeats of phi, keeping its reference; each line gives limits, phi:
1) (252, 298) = 11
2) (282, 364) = 6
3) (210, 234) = 82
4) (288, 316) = 11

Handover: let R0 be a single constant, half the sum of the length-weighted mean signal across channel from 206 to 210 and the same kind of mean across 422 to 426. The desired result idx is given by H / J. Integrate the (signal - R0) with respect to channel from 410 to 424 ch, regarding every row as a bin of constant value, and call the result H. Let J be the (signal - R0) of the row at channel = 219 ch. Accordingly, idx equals -33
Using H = 71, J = -2.2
